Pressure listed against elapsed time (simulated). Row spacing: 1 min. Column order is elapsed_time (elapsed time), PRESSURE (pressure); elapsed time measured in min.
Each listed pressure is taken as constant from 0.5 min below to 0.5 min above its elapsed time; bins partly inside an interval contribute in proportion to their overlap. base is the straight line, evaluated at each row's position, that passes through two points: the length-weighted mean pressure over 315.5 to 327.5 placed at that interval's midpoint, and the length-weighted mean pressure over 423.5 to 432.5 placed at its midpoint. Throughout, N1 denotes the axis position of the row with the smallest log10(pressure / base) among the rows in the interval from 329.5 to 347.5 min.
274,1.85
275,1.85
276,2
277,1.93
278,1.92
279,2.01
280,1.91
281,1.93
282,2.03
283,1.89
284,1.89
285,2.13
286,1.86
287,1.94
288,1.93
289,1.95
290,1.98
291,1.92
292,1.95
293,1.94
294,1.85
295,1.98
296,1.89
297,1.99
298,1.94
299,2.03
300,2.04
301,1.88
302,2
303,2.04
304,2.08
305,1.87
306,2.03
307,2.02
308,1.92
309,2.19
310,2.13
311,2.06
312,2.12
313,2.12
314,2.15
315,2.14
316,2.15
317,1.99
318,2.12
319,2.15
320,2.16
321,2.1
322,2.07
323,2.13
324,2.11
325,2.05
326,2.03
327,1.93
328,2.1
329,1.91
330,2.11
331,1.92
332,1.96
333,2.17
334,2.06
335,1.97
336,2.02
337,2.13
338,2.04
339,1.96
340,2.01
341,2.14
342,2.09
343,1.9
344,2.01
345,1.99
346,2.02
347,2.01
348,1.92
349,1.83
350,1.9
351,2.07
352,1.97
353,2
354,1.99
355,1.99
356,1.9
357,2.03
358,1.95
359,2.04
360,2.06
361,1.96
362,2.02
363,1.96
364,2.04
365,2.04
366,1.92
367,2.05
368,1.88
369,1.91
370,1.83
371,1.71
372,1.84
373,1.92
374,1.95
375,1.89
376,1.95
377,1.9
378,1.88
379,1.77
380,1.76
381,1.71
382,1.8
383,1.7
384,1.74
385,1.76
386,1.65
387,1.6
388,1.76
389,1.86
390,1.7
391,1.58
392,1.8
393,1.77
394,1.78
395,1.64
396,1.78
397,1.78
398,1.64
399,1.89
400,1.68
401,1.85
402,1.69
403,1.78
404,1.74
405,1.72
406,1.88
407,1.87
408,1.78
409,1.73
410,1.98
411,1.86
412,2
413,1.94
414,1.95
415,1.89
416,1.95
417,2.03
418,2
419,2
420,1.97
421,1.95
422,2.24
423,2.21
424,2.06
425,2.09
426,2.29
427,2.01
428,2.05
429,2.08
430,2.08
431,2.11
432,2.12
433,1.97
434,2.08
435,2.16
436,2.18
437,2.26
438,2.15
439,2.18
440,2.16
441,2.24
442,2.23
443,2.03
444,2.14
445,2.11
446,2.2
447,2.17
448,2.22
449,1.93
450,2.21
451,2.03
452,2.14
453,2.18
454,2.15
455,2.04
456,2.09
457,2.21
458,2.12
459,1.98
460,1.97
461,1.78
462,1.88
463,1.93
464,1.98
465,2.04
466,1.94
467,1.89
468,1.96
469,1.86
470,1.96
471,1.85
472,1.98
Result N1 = 343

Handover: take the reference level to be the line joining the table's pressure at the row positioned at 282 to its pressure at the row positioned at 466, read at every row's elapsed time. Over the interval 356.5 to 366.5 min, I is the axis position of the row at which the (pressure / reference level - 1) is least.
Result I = 366 min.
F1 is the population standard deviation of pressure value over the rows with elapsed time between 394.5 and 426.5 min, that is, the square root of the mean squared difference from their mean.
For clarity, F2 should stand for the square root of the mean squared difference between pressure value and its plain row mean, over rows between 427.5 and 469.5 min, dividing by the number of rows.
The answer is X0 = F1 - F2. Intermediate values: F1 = 0.165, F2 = 0.1163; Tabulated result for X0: 0.049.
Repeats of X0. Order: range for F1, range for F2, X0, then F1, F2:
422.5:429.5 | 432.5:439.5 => 0.007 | 0.092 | 0.0850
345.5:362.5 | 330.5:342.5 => -0.015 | 0.062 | 0.0771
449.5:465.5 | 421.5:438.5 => 0.033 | 0.119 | 0.0859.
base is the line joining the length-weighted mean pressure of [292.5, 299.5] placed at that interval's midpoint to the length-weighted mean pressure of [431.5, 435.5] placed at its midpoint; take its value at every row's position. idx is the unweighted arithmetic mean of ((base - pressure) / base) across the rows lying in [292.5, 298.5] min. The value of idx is 0.01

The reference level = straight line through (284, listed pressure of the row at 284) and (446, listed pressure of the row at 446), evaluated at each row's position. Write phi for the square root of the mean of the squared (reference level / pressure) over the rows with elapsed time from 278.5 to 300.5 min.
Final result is 0.97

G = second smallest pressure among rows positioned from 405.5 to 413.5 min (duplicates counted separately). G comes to 1.78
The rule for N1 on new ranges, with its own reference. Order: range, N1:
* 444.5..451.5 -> 449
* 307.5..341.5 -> 329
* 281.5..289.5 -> 286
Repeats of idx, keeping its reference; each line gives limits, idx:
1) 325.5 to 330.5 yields -0.02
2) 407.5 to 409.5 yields 0.15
